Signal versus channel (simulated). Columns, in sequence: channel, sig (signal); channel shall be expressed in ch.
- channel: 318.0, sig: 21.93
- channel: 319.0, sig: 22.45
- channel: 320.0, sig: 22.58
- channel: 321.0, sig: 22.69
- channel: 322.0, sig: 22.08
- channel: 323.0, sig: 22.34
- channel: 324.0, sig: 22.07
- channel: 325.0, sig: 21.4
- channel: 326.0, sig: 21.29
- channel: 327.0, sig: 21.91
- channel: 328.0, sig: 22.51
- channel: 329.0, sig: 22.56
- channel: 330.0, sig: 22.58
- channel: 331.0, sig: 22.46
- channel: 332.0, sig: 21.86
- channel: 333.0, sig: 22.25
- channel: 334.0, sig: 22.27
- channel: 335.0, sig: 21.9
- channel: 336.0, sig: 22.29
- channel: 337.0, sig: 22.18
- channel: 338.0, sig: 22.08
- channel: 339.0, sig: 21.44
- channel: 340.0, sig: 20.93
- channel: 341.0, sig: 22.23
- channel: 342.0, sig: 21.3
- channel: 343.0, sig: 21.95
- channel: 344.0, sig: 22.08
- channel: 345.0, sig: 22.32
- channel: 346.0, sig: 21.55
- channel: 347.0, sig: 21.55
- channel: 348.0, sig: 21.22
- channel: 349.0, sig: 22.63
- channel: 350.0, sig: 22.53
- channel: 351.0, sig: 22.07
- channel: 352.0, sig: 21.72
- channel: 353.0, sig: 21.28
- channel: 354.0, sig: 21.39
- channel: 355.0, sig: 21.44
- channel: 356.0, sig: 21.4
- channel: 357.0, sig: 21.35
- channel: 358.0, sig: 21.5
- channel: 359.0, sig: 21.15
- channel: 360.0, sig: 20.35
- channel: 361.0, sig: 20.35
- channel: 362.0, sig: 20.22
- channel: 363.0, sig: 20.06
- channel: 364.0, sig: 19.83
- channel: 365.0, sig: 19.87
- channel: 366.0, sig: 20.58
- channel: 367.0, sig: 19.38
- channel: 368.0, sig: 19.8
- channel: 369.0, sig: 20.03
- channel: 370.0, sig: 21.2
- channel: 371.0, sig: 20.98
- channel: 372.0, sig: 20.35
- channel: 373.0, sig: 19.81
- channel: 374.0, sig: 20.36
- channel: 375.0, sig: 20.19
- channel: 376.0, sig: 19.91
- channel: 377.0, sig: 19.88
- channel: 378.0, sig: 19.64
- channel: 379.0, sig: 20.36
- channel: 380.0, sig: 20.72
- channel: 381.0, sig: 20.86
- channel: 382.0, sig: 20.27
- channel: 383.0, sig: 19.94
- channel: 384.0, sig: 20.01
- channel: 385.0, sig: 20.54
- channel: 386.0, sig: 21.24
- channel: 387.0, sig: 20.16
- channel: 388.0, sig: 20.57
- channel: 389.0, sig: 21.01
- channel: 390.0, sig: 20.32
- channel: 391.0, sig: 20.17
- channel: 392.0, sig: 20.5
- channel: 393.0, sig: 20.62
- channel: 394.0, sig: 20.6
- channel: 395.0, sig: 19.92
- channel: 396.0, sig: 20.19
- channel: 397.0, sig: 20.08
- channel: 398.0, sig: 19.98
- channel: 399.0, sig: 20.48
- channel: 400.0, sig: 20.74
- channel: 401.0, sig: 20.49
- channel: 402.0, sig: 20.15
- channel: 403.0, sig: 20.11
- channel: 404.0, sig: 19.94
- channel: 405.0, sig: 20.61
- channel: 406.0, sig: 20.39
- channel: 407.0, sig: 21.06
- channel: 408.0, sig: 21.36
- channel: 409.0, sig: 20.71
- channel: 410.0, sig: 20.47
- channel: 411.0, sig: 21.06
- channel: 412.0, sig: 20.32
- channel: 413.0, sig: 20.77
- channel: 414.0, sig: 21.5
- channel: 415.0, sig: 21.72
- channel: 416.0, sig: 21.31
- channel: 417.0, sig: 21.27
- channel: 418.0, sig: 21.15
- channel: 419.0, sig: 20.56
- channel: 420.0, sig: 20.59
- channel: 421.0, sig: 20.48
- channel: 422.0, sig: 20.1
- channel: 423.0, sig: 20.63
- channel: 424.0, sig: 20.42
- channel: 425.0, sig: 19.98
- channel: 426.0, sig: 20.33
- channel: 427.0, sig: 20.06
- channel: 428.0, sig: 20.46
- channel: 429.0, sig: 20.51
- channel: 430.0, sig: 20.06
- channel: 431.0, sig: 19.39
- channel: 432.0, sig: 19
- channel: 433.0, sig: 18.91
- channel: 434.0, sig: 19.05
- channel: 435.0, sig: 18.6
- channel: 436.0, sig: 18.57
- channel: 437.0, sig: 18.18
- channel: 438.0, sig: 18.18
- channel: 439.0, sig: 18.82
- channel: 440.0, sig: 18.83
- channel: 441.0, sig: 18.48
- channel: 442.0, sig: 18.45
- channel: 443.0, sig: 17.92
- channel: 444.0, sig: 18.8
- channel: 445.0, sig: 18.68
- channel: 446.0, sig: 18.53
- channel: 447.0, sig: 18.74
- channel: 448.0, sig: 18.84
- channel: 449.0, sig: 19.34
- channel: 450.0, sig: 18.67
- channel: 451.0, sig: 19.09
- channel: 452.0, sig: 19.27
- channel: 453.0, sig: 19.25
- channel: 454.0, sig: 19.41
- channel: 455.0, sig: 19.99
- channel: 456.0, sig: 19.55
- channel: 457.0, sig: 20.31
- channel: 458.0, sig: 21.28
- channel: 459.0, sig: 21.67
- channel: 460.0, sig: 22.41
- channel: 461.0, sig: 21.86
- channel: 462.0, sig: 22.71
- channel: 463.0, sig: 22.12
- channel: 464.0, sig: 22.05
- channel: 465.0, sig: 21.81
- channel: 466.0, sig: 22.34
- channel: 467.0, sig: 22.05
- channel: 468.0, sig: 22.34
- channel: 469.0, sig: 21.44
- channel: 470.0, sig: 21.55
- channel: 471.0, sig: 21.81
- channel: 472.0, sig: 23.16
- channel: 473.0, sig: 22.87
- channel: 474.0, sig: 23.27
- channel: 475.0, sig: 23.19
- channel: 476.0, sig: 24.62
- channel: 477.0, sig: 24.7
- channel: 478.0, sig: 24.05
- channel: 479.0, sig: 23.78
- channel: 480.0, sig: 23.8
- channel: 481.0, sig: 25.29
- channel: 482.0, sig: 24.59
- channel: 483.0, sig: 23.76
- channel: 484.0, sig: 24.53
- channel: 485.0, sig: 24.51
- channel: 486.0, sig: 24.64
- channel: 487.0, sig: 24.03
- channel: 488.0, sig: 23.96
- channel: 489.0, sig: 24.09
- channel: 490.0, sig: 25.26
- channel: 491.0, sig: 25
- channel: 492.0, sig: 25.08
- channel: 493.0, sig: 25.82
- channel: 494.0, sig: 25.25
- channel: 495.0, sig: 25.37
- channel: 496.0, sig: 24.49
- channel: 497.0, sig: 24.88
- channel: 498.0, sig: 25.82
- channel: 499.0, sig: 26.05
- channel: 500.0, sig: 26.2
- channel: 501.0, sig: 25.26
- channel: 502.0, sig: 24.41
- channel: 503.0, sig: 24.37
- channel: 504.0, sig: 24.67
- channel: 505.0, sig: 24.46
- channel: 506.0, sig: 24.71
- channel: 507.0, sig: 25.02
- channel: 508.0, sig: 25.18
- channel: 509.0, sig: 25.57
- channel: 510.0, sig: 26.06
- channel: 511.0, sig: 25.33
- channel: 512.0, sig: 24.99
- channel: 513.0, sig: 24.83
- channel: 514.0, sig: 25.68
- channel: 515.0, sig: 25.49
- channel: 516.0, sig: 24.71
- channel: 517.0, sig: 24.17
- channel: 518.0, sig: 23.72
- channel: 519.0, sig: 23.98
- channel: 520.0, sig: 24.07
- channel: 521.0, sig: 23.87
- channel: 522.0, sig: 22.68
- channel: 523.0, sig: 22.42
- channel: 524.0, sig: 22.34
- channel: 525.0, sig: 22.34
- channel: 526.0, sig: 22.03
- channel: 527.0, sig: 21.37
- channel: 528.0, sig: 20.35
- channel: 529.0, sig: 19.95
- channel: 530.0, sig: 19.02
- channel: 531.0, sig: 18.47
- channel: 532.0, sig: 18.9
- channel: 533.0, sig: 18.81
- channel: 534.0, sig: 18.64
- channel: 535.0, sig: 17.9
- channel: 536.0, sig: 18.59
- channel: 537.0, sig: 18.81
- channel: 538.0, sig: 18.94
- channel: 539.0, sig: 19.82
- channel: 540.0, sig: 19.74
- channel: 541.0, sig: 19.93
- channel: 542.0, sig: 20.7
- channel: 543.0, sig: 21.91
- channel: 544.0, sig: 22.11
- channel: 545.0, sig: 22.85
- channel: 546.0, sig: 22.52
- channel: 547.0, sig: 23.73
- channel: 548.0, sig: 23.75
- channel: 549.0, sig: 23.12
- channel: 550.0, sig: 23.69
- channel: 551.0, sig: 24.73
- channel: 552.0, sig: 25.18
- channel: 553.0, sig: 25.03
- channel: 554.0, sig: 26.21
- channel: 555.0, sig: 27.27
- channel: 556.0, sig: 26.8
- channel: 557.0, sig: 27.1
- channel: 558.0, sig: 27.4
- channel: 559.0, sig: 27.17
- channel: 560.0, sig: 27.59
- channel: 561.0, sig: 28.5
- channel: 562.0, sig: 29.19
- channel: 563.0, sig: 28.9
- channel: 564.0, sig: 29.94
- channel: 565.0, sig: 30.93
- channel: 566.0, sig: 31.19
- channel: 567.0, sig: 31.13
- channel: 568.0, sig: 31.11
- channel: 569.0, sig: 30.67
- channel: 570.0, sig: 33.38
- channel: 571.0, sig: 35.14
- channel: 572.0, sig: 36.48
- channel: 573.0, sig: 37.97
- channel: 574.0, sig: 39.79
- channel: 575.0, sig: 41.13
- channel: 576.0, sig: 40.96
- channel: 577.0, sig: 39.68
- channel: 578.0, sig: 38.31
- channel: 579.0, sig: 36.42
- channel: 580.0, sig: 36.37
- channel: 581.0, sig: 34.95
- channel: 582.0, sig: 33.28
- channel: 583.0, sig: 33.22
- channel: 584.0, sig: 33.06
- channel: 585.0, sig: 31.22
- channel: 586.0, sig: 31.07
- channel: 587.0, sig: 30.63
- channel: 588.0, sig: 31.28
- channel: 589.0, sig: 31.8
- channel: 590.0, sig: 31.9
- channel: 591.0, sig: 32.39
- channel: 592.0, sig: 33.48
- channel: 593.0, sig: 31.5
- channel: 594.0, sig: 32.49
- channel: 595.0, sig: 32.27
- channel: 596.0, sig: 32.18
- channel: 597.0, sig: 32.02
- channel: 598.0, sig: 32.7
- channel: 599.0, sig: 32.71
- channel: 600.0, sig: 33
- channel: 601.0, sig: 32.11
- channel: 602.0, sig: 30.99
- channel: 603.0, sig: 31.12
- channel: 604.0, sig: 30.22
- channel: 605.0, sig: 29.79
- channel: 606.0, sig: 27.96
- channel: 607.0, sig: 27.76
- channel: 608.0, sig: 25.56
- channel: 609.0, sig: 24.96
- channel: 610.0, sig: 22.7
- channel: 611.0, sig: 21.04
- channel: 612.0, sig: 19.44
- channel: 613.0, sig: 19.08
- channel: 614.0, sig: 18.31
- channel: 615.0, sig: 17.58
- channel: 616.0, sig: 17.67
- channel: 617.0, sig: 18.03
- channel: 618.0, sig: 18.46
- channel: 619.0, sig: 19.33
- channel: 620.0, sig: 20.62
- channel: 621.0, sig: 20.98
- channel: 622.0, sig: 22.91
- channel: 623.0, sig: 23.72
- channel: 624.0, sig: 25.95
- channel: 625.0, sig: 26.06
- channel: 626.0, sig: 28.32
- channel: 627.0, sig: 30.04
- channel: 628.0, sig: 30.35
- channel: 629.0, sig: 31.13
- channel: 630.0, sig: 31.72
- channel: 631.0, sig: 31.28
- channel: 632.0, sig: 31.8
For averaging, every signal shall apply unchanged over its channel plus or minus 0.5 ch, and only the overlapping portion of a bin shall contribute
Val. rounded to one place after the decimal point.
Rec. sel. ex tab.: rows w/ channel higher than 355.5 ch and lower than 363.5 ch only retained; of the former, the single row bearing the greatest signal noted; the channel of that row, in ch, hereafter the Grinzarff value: 358.0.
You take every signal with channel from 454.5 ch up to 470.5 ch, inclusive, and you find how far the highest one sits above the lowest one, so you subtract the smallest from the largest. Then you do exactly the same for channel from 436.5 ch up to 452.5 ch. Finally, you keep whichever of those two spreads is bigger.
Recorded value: 3.2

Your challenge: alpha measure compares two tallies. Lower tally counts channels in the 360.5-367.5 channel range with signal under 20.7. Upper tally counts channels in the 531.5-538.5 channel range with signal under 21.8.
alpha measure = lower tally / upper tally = 1.0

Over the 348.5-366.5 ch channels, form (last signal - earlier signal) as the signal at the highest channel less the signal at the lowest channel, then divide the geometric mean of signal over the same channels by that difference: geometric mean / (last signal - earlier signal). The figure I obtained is -10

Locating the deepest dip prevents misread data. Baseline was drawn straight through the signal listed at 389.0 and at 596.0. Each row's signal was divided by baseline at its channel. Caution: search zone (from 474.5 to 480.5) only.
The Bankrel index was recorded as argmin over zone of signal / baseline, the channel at 475.0 ch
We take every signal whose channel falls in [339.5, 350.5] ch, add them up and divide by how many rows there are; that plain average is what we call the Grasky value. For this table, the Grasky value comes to 22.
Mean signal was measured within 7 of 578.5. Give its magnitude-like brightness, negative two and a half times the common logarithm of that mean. -3.91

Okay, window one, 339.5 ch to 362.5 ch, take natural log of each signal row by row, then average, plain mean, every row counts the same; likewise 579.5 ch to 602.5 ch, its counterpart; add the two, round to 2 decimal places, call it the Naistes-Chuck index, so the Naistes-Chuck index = 6.55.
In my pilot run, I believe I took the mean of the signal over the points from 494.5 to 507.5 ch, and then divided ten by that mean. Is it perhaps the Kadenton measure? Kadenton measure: 0.40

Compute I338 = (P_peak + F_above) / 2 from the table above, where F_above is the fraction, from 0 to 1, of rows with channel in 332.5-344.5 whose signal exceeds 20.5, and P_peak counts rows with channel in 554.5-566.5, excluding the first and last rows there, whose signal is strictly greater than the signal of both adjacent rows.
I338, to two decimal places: 1.50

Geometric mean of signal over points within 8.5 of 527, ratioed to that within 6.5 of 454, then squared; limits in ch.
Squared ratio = 1.1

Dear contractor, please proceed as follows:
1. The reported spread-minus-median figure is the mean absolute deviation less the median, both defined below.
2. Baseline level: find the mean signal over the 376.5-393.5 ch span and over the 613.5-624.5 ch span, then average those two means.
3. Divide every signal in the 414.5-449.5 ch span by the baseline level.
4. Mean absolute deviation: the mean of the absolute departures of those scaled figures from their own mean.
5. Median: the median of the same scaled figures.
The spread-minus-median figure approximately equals -0.90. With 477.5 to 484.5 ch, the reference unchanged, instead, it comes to -1.16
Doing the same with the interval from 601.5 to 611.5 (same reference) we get -1.23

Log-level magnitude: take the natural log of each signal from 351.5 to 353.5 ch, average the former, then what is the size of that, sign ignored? 3.068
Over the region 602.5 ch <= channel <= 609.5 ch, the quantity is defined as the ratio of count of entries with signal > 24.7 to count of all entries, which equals 1.0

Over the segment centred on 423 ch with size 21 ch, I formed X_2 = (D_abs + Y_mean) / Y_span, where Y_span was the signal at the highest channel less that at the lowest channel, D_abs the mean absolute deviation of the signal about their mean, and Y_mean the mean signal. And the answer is -11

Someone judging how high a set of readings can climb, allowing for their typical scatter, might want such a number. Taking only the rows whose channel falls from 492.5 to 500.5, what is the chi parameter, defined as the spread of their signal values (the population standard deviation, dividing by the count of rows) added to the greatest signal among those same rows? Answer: 27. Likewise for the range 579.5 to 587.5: 38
